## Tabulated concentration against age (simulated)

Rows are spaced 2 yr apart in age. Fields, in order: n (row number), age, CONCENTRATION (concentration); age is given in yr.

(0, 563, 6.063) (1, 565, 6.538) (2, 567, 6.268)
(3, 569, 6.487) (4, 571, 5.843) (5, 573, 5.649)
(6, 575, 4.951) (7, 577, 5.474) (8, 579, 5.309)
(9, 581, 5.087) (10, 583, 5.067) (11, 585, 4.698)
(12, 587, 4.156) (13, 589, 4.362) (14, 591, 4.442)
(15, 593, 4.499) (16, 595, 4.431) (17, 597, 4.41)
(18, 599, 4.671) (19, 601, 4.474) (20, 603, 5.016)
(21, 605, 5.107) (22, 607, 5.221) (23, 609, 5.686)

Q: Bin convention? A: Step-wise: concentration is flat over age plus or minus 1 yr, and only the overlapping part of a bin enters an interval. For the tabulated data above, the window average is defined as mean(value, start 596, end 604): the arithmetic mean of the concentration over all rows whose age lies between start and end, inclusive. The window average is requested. 4.6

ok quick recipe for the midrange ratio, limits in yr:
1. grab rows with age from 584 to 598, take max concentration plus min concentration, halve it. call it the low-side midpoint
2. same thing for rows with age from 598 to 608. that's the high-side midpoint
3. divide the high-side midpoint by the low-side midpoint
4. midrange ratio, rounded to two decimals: 1.09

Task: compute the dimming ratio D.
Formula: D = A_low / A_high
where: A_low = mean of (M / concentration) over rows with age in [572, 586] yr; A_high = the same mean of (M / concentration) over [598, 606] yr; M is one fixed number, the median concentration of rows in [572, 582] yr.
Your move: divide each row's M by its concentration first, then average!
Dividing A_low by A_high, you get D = 0.93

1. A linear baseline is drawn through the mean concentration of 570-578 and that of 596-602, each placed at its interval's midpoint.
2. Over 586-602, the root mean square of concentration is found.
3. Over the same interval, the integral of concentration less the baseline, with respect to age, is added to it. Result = 0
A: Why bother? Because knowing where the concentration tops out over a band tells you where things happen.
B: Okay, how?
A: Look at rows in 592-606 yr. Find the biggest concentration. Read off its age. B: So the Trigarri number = 605 yr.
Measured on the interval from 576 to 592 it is 577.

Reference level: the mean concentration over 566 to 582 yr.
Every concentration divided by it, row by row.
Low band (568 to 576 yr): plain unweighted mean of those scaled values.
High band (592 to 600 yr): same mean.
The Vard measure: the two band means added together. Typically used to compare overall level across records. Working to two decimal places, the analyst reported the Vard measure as 1.82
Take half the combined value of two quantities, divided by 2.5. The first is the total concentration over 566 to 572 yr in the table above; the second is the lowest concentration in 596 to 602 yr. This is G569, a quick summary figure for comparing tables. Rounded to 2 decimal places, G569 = 4.60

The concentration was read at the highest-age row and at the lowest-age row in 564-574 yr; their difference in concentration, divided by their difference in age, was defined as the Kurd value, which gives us -0.11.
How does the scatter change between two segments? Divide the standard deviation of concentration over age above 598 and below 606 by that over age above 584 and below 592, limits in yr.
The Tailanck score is 1.32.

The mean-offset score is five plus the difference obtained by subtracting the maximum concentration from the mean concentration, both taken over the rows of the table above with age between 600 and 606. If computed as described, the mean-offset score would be 4.76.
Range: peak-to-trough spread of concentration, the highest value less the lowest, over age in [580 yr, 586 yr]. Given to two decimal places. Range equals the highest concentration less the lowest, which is 0.39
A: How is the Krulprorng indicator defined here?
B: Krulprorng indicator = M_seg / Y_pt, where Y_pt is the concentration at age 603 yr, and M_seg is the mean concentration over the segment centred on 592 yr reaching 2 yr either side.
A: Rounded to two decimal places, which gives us 0.89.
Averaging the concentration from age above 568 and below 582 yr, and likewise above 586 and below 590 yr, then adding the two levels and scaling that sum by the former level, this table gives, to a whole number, 54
